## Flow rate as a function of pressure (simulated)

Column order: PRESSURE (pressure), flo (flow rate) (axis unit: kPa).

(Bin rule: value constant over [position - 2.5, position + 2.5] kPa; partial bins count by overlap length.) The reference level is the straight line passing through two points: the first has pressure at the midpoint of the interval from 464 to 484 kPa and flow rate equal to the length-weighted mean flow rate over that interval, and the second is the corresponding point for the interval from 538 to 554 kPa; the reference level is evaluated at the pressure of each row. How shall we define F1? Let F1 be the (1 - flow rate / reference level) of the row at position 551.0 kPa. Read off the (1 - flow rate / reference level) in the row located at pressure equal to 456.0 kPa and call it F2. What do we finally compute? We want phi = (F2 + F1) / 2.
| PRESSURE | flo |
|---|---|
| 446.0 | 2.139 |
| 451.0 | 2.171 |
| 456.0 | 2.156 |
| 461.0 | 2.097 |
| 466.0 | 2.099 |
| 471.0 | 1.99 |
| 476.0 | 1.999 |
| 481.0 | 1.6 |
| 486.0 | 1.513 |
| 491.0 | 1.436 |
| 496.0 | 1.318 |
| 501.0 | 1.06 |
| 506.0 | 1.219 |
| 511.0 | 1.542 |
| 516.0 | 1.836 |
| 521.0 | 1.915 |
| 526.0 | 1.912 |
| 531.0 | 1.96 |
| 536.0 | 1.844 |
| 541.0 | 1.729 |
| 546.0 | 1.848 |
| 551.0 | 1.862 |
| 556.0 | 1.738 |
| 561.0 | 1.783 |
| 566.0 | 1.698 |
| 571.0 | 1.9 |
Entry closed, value -0.07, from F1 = -0.03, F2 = -0.12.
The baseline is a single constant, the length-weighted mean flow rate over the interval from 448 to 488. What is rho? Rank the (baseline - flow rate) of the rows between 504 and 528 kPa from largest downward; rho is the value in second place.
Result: 0.4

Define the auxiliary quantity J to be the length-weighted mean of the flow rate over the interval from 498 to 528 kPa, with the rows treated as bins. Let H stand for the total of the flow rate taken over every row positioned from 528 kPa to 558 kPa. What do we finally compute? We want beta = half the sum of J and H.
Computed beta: 6.3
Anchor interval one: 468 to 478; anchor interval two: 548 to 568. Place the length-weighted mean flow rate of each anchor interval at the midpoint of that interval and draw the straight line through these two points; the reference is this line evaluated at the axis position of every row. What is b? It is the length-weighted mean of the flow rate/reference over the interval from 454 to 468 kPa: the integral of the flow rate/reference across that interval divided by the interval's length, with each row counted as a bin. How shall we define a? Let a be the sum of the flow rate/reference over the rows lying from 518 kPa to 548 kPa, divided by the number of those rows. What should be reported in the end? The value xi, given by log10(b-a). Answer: -1.58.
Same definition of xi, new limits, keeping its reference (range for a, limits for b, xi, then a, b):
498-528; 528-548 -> -0.76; 0.84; 1.01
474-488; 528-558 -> -0.82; 0.86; 1.01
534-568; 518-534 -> -1.41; 1.00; 1.03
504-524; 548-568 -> -0.86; 0.86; 1.00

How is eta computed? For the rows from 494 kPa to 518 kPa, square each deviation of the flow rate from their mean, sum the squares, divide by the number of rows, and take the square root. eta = 0.27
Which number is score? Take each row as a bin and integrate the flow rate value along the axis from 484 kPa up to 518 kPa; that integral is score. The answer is 48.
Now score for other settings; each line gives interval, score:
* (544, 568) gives 43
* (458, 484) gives 51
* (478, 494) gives 24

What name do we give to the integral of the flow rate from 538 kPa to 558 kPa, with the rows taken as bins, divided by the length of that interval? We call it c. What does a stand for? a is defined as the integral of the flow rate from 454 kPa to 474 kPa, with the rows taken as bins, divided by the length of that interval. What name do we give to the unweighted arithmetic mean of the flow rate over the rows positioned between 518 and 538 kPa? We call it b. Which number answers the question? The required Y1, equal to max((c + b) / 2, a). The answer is 2.08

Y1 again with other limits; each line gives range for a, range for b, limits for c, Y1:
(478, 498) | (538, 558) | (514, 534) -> 1.85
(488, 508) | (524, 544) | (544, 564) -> 1.83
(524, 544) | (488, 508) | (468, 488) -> 1.86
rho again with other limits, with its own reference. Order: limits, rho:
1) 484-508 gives 0.7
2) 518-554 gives 0.1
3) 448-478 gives 0.0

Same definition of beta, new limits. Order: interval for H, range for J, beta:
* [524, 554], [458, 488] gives 6.5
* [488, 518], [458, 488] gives 5.2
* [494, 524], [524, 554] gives 5.4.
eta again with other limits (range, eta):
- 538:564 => 0.05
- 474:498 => 0.23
